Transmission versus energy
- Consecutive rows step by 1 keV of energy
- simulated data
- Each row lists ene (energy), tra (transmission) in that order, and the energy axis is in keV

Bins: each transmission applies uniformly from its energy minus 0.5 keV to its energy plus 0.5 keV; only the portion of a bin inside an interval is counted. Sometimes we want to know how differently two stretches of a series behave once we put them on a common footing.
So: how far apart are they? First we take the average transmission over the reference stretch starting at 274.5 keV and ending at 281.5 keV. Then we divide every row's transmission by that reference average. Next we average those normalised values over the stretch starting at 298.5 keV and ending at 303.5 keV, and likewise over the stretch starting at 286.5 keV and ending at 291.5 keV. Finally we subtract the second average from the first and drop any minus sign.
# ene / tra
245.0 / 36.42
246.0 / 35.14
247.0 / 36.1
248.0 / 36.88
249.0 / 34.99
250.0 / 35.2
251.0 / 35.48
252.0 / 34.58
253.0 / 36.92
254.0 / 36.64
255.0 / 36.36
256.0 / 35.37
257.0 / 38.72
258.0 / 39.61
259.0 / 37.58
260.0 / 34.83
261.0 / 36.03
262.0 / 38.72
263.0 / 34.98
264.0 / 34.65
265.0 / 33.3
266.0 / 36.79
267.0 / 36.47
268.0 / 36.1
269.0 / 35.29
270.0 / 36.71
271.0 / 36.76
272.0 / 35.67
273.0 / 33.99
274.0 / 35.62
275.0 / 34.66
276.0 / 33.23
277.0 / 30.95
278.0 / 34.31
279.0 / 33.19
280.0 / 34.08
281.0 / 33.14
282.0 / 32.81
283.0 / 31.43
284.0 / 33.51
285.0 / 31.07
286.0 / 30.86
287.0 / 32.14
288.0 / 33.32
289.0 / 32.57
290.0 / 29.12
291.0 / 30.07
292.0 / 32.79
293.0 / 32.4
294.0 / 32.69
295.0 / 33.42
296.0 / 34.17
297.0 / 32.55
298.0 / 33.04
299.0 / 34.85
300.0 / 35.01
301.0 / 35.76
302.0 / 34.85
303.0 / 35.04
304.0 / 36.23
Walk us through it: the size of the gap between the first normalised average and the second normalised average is 0.11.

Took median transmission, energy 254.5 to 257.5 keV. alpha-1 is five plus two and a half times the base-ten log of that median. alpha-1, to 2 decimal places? 8.90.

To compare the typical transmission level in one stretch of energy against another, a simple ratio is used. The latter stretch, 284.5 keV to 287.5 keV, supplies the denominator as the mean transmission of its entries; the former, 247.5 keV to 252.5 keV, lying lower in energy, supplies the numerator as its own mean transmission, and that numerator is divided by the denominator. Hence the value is 1.13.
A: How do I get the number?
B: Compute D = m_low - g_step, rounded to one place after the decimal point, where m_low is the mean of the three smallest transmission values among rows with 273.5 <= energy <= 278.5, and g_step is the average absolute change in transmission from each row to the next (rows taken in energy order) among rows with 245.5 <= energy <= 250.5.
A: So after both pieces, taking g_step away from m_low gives 31.9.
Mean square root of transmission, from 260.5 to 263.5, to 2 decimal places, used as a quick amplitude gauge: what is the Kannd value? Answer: 6.05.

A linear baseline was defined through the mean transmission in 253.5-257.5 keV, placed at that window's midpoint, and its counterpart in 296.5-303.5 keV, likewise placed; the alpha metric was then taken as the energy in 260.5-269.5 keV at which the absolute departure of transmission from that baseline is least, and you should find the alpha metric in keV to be 268.0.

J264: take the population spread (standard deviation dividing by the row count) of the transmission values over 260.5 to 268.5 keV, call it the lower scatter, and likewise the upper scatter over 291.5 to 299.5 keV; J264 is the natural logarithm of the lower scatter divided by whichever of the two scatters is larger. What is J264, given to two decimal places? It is 0.00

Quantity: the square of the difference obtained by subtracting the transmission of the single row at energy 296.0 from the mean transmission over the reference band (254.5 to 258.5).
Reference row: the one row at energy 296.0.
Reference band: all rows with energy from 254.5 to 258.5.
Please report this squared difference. 11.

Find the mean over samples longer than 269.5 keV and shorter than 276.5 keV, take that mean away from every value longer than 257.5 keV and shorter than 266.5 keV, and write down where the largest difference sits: 258.0 keV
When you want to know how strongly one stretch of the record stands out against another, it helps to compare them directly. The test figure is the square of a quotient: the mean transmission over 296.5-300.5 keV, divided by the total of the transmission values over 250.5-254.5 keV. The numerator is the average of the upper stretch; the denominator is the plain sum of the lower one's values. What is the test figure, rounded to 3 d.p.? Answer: 0.056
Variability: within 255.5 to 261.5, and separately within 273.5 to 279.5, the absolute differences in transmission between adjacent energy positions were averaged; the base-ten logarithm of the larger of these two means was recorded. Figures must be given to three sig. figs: 0.310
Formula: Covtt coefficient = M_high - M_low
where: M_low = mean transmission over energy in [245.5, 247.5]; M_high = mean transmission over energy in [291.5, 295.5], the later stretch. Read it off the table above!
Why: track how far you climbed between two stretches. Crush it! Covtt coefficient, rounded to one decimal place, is -2.8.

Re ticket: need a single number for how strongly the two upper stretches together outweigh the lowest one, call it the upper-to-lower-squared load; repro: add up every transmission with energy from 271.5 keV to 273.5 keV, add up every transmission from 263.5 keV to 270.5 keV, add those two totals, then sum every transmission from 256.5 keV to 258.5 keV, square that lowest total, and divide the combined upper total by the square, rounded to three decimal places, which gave 0.052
